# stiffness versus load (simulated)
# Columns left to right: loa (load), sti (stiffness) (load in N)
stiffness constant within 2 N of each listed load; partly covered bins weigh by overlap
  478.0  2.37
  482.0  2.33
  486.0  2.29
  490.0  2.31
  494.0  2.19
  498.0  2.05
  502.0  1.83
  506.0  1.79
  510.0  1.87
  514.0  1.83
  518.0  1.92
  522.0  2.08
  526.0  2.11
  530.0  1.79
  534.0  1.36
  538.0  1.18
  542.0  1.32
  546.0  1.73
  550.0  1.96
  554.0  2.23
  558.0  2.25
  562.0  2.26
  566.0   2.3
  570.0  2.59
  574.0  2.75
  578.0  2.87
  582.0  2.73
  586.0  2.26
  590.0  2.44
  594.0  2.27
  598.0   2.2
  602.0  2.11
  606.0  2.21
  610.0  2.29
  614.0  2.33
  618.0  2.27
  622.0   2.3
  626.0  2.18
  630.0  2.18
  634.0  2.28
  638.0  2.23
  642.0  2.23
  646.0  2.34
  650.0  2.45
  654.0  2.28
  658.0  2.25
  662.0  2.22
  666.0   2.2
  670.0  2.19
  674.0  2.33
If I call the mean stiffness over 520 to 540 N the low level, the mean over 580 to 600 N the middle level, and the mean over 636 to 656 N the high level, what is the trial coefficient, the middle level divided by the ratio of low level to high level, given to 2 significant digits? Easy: 3.2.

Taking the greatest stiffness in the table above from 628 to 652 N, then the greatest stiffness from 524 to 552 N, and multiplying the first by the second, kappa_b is 5.2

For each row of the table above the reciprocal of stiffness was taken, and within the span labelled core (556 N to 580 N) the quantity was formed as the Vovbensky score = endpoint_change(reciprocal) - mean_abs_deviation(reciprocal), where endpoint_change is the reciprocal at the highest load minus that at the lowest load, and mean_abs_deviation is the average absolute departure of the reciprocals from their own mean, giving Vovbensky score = -0.13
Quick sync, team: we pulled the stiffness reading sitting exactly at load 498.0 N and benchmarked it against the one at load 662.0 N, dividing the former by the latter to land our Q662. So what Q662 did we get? 0.92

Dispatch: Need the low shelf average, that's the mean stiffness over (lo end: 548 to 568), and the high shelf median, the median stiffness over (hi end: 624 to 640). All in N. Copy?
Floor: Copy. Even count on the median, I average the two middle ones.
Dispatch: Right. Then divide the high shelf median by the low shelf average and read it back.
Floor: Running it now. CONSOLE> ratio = 1.0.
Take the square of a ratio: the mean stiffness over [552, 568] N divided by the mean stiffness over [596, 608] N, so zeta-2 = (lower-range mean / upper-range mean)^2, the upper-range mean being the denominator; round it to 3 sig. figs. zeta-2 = 1.08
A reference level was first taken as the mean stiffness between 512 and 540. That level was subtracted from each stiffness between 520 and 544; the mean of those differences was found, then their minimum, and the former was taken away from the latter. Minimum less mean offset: -0.46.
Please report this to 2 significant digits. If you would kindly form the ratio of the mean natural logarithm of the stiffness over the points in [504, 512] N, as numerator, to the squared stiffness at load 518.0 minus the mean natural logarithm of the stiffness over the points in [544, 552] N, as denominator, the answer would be 0.20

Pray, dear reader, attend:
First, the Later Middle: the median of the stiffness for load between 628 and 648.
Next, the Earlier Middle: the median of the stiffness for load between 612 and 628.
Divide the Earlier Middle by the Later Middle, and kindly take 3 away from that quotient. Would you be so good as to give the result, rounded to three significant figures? -1.98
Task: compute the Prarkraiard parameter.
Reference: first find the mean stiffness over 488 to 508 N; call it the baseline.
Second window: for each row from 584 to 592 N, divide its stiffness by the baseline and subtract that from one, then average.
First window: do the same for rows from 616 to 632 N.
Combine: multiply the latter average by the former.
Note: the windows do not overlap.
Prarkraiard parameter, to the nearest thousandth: 0.015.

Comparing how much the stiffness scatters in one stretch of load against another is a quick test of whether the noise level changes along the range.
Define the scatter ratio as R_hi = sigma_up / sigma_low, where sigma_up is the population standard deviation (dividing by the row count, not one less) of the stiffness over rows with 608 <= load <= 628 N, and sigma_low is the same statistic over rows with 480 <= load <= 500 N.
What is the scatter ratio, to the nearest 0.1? 0.5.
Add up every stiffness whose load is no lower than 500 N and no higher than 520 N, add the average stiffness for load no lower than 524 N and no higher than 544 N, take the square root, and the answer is 3.29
